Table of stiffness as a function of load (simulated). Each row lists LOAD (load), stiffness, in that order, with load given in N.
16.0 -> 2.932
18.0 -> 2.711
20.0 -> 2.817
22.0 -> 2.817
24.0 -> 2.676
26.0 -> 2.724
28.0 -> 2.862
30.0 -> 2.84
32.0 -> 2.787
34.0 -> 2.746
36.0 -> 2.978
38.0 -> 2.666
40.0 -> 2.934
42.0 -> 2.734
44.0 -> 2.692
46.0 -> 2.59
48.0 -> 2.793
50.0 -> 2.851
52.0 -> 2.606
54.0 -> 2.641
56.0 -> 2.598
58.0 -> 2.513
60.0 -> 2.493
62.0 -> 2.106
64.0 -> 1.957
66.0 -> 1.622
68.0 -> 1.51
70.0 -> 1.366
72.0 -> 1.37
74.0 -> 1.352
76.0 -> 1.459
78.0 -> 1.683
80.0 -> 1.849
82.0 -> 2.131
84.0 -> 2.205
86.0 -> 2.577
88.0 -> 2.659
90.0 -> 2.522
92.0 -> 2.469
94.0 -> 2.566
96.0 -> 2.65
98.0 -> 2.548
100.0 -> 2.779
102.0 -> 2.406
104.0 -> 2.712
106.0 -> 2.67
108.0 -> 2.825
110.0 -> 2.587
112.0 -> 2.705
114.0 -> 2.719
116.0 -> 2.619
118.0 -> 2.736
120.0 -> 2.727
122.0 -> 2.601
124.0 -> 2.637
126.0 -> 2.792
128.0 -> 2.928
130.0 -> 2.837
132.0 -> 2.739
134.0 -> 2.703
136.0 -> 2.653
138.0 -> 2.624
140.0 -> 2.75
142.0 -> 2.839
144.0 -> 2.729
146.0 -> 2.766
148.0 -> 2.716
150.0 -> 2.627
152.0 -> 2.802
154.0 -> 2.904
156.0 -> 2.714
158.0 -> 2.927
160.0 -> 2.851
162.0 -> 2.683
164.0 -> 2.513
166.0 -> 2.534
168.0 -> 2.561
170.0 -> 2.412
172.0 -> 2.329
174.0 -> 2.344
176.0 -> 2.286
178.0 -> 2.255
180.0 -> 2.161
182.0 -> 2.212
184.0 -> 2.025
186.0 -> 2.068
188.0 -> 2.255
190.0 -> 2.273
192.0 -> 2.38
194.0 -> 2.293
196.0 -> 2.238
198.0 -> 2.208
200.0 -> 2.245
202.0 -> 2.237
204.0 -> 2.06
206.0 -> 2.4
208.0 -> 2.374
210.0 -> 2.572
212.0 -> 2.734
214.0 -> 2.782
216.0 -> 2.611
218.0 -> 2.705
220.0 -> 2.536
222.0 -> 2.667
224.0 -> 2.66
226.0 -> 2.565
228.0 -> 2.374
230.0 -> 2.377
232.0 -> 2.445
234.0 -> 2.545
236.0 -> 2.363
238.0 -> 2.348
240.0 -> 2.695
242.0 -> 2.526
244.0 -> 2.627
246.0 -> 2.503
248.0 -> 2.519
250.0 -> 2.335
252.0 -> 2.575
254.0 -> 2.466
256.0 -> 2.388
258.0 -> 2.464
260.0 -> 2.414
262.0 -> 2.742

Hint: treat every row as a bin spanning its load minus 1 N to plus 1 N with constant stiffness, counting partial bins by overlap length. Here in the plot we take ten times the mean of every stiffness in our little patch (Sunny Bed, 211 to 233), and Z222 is 25.9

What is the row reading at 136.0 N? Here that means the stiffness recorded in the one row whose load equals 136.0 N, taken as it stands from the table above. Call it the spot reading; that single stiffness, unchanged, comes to 2.653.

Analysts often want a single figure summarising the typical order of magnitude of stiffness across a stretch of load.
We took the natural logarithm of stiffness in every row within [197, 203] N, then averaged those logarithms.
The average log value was 0.80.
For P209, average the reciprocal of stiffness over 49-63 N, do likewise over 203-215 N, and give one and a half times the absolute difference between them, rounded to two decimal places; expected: 0.02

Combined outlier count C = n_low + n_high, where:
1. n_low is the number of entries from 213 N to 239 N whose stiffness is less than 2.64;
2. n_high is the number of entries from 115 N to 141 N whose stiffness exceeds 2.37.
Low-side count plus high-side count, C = 22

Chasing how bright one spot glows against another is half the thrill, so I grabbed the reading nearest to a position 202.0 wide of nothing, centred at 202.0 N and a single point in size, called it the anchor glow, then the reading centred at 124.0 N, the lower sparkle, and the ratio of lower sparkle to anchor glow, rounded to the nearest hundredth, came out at 1.18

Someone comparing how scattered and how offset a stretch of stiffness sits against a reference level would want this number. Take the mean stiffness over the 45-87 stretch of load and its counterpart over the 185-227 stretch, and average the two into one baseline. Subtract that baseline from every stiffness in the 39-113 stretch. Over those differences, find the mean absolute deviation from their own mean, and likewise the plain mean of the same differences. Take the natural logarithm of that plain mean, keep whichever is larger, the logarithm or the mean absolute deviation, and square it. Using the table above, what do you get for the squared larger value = 0.17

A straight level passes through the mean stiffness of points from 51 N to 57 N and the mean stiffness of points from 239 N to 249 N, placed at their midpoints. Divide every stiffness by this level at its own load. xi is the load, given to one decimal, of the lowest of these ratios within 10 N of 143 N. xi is 138.0 N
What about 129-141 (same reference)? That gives 138.0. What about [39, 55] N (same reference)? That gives 46.0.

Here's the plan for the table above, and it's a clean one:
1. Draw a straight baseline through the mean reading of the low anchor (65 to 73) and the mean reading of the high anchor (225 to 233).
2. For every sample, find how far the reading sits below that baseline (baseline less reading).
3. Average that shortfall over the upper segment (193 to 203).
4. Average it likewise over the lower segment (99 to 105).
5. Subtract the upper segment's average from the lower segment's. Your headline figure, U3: -1.0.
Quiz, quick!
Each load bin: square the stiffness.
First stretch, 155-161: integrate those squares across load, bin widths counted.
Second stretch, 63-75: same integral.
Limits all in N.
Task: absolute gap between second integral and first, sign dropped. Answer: 19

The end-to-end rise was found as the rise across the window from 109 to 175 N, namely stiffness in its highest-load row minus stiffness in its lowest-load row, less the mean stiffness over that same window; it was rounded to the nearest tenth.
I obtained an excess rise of -2.9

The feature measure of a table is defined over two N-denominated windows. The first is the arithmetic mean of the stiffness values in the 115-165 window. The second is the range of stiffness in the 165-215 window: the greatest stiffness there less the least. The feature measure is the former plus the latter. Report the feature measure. 3.5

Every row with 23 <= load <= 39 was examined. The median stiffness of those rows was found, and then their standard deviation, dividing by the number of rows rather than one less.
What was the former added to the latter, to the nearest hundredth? 2.86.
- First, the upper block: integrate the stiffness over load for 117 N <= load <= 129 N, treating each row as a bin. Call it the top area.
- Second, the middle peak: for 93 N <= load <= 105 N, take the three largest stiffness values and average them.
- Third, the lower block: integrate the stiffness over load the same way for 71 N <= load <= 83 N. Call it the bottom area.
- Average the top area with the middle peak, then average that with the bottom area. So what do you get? 18.7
